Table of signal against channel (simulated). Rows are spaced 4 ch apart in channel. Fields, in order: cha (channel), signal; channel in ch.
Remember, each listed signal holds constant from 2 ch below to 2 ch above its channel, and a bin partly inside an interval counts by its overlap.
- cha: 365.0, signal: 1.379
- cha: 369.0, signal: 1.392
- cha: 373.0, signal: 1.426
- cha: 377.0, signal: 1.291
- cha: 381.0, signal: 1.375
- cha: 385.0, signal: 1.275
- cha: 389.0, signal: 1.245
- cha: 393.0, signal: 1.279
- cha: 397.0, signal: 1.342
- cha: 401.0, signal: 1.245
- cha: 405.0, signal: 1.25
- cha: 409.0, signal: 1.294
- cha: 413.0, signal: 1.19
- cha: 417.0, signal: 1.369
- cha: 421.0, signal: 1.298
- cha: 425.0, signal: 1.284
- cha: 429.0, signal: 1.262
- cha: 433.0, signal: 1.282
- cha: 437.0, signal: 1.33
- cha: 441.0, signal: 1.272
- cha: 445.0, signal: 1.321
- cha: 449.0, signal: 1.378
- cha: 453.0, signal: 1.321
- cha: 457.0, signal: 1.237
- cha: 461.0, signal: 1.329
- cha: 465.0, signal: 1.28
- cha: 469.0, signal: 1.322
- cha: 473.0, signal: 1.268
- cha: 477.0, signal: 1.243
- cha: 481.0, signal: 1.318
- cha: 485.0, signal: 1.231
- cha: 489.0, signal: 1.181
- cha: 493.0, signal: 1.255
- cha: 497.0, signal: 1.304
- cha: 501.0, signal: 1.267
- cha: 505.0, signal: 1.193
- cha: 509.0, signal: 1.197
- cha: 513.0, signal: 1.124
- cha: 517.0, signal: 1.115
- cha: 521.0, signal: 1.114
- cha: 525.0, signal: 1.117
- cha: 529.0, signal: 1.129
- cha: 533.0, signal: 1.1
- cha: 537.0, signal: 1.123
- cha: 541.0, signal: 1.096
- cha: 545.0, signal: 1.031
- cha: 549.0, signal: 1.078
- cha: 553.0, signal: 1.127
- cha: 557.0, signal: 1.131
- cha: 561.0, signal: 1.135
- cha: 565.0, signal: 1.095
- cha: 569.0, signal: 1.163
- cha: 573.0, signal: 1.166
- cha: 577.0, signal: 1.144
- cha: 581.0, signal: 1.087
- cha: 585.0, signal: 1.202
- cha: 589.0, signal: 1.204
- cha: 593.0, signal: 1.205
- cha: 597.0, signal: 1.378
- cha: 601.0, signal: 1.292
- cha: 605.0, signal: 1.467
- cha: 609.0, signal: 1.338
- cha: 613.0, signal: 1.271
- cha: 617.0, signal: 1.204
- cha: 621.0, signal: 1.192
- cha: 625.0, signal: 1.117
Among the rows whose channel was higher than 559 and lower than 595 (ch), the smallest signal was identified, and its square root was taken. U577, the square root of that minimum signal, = 1.043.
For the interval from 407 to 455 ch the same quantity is 1.091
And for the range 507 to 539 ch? 1.049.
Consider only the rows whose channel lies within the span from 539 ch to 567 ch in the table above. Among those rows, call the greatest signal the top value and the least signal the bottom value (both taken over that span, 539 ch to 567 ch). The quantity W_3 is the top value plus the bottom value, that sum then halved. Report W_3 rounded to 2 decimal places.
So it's 1.08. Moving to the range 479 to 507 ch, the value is 1.25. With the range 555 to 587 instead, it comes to 1.14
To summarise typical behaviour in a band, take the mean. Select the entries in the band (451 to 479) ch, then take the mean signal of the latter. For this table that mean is 1.286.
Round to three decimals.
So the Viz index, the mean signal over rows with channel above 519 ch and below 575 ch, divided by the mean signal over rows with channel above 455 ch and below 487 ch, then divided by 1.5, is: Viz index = 0.581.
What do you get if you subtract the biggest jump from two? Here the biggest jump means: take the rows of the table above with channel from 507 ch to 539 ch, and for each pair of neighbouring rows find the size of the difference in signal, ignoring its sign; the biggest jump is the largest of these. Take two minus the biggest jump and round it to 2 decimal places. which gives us 1.93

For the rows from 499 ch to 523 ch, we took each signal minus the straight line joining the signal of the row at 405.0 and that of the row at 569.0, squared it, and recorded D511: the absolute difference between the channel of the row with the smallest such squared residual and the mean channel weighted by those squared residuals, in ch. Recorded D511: 4.6 ch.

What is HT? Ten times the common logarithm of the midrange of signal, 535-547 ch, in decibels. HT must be 0.32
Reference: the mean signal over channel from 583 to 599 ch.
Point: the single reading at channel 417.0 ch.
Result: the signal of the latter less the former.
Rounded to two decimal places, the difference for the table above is 0.12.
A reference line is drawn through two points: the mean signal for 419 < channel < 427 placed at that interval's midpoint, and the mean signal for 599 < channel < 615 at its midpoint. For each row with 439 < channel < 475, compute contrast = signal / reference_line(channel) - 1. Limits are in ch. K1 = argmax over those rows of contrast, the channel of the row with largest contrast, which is 449.0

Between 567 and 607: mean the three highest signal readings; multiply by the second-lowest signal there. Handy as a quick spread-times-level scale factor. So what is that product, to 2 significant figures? 1.6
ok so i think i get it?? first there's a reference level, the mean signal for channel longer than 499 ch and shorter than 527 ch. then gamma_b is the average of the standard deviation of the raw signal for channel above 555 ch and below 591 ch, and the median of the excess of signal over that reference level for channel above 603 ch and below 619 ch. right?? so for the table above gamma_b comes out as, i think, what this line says 0.09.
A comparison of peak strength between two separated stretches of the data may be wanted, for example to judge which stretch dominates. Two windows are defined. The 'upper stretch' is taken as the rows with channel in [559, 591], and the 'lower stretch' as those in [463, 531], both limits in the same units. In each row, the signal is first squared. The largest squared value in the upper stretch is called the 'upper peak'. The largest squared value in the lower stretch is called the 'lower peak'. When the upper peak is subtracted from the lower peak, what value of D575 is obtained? 0.30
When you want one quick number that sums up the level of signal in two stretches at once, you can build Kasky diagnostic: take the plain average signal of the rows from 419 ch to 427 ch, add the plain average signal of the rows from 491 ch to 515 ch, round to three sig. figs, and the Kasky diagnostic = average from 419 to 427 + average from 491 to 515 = 2.51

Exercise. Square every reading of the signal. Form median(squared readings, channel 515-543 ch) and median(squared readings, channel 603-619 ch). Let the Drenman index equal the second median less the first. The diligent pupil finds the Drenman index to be 0.5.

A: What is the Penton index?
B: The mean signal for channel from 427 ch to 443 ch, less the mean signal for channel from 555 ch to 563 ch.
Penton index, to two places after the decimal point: 0.15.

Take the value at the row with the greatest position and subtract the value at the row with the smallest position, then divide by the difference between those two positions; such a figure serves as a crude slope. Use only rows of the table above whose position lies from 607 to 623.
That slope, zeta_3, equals -0.012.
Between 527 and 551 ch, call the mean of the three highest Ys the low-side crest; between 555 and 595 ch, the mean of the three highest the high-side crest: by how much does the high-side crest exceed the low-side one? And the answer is 0.09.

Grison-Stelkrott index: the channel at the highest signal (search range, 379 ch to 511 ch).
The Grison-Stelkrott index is 449.0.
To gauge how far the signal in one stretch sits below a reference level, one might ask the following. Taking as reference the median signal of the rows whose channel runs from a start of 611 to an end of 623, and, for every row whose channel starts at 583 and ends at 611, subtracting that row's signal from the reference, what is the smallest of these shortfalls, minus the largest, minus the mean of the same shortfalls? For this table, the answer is -0.17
